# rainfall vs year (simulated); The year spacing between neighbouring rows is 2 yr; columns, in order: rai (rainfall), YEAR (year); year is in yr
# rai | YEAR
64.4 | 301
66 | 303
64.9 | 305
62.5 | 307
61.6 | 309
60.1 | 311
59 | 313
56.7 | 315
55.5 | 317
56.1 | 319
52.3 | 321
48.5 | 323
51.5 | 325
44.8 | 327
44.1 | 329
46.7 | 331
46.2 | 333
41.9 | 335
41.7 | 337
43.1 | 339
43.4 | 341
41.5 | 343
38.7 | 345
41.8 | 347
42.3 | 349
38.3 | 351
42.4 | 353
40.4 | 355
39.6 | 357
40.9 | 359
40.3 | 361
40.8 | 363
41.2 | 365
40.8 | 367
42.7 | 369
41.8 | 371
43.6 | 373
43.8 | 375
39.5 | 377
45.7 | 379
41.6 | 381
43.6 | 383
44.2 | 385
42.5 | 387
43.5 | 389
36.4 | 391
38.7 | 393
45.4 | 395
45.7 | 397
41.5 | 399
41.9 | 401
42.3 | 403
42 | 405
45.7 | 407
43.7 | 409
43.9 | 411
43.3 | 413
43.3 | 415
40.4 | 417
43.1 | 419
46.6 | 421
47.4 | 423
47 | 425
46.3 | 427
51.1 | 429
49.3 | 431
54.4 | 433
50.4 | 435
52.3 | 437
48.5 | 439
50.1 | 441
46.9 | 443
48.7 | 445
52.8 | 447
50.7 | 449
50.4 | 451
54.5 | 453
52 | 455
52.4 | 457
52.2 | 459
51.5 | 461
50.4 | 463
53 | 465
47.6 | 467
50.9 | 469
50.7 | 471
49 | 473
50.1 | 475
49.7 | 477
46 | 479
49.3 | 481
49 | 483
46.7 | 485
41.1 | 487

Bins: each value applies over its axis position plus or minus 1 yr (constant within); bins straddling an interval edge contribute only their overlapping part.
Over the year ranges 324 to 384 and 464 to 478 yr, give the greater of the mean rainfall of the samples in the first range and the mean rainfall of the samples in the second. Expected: 50.1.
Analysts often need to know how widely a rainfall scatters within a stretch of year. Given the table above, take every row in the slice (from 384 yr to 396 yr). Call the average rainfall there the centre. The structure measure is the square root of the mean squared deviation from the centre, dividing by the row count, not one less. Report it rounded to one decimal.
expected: 3.2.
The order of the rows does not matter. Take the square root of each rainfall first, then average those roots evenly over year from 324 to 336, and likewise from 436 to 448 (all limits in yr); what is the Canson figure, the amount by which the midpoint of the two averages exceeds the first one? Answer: 0.15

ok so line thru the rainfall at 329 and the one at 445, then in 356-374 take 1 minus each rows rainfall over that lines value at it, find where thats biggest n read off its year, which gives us 357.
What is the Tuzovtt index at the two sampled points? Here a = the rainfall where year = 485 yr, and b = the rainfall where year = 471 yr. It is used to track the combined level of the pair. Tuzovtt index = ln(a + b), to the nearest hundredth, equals 4.58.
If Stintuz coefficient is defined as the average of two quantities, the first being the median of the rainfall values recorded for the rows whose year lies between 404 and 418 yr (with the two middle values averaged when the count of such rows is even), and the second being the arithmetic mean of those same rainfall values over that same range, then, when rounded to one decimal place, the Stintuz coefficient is 43.2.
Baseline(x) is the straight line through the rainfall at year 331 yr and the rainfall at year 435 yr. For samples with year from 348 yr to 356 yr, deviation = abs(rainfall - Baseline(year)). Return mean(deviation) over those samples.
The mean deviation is 6.6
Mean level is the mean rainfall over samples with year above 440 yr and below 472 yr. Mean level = 50.9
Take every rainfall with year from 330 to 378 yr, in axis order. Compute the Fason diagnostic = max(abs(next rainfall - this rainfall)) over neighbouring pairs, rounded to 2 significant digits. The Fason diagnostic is 4.3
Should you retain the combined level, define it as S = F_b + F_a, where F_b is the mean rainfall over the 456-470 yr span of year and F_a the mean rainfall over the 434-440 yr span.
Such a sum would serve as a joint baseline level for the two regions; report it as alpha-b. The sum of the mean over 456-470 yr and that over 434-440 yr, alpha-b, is 102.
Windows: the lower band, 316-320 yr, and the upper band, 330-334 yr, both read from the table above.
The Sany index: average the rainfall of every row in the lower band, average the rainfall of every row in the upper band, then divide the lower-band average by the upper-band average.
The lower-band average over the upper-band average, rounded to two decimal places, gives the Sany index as 1.20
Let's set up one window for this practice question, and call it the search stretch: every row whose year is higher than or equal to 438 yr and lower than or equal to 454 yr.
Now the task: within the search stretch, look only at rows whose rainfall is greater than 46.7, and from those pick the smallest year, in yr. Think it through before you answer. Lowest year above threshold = 439 yr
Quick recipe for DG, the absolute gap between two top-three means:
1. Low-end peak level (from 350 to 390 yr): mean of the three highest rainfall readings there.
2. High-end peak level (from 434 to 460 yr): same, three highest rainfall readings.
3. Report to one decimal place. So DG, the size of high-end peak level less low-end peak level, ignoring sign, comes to 8.7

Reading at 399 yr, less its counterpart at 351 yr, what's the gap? 3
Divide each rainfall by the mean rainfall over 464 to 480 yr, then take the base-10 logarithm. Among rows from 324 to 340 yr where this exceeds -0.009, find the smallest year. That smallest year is 325 yr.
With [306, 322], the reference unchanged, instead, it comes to 307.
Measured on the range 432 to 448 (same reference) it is 433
